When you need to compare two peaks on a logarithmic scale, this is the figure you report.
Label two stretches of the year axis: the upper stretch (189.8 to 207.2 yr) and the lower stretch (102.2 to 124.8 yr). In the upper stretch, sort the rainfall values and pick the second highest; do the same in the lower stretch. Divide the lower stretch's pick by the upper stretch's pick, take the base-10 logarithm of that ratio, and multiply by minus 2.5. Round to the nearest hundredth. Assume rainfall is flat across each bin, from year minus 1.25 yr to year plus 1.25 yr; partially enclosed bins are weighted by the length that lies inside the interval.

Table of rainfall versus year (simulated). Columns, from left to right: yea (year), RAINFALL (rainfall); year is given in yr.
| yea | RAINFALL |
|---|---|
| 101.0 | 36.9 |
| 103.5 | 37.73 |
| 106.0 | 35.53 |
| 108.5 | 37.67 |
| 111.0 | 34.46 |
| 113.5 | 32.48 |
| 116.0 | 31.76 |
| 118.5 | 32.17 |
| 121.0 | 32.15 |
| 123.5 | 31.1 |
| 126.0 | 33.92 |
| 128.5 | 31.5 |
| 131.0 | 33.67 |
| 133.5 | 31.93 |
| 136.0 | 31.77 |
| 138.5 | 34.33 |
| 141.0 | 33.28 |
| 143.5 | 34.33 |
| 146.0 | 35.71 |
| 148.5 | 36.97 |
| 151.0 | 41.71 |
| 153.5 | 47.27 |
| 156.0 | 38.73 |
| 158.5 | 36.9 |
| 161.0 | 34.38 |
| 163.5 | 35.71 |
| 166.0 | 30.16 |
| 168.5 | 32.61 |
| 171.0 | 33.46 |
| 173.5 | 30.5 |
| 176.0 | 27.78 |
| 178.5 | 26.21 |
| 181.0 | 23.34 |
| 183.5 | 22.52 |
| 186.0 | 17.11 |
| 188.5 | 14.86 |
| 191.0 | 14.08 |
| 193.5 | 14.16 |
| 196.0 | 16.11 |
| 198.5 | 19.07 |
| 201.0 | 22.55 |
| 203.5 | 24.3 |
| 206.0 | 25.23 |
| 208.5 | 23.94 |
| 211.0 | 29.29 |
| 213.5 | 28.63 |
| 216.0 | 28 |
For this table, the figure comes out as -0.48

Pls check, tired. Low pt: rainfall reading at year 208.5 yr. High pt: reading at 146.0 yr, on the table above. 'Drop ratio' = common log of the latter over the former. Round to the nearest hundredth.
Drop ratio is 0.17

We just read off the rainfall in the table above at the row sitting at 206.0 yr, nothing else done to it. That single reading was 25.23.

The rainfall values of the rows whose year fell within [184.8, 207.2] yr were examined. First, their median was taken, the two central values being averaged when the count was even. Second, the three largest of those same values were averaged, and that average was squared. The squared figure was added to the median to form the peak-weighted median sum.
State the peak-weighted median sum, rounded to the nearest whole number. 594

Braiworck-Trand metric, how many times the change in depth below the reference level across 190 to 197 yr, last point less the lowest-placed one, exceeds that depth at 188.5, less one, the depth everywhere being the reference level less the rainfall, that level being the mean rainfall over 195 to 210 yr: -1.3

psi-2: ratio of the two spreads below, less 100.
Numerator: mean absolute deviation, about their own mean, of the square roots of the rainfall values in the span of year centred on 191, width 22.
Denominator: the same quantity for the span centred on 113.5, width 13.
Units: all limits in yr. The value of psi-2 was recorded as -97.6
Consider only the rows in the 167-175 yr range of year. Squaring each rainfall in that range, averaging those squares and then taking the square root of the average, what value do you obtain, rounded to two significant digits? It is 32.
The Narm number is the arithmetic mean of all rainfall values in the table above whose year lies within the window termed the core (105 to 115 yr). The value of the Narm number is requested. 35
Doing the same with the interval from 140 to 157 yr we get 38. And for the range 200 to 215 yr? 26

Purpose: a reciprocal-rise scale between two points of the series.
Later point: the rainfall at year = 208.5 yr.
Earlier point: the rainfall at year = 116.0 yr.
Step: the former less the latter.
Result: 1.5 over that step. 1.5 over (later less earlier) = -0.19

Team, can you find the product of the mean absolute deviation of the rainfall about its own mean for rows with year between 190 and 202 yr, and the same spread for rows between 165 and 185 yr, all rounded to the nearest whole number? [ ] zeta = 10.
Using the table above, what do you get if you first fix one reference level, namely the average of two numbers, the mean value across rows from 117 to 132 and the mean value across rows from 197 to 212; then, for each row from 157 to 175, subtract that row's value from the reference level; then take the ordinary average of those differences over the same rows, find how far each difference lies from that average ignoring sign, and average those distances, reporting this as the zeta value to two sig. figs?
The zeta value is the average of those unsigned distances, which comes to 2.0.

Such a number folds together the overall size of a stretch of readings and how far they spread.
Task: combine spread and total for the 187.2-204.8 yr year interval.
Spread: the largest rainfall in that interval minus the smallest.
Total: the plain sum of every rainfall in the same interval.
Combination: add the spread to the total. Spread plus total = 135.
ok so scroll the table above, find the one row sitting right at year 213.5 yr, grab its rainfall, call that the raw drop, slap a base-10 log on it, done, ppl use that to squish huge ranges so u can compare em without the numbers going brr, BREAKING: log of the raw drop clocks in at 1.46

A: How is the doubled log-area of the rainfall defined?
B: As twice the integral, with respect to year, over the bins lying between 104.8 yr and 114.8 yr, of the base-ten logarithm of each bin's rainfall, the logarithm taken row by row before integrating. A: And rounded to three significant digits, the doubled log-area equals 30.9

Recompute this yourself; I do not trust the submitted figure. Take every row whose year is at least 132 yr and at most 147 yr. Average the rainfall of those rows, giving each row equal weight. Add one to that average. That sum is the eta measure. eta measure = 35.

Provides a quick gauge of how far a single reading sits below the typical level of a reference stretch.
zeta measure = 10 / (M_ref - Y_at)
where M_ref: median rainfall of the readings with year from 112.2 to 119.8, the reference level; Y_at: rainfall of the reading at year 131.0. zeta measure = -7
